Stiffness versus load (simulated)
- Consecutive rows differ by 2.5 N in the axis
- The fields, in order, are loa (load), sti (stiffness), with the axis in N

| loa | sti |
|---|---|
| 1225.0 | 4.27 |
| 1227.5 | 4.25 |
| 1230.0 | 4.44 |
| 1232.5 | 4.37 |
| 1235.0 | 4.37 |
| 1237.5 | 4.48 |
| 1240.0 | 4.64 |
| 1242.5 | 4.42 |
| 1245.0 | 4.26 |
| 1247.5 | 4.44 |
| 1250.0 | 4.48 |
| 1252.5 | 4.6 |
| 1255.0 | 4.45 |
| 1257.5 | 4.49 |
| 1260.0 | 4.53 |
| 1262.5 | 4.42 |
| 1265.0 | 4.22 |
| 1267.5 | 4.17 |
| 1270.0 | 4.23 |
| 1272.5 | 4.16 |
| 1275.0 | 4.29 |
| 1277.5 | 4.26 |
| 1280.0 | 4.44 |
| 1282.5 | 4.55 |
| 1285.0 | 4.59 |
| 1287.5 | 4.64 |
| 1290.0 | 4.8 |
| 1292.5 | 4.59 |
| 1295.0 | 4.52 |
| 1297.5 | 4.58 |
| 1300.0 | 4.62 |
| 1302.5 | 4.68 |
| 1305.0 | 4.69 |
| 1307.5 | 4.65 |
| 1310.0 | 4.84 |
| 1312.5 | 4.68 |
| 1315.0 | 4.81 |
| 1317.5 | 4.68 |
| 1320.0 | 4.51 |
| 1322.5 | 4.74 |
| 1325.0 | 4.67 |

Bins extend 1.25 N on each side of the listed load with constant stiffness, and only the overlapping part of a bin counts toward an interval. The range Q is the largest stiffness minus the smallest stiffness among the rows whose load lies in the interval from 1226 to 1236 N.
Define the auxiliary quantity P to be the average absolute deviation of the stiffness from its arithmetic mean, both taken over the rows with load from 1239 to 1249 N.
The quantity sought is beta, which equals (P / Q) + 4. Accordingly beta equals 4.53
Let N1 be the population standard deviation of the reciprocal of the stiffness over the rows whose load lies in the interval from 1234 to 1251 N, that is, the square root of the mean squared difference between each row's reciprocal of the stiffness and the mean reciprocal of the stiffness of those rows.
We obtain 0.005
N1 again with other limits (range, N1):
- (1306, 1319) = 0.003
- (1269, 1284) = 0.007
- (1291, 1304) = 0.002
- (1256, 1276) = 0.007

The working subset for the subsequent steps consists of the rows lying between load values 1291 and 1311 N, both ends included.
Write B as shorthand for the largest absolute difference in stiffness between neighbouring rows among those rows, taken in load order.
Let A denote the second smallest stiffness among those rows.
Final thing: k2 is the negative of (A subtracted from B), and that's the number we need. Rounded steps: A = 4.58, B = 0.190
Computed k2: 4.39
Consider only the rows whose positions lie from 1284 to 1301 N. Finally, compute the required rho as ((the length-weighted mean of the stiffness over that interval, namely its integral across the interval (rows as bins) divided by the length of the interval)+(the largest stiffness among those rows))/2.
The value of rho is 4.71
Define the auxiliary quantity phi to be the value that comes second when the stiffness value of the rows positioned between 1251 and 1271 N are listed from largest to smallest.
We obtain 4.53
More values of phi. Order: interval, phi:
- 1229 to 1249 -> 4.48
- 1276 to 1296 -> 4.64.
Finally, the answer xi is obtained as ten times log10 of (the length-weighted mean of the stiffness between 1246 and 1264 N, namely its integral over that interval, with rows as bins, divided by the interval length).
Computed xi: 6.51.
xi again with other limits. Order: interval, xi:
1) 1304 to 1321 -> 6.72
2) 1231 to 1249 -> 6.46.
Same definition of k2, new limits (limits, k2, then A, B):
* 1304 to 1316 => 4.49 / 4.68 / 0.190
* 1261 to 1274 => 3.97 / 4.17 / 0.200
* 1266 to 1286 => 3.99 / 4.17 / 0.180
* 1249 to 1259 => 4.33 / 4.48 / 0.150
